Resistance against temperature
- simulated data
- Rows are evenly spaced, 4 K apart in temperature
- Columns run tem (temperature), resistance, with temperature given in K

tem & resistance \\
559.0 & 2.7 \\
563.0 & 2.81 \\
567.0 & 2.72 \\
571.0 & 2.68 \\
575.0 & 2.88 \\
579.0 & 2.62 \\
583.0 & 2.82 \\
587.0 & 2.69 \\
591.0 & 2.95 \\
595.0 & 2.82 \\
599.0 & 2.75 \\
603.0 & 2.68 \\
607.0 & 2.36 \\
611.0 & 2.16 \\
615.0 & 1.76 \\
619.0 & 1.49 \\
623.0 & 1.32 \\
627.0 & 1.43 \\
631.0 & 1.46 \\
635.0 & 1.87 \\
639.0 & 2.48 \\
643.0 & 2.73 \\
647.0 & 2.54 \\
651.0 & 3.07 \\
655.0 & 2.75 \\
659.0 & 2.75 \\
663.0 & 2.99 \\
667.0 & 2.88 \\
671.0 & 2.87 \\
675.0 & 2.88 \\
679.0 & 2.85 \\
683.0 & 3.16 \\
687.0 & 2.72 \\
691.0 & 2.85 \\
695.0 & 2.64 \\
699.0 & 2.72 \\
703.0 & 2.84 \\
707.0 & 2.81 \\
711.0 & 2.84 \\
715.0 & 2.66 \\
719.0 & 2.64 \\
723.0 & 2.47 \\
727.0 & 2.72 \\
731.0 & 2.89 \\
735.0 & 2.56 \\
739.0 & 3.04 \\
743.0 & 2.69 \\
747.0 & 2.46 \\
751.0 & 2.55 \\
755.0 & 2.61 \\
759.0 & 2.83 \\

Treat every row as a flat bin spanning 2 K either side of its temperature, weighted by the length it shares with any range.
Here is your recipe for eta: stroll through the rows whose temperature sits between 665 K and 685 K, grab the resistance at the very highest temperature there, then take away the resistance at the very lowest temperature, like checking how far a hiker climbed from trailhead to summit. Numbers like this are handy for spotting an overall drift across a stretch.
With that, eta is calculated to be 0.28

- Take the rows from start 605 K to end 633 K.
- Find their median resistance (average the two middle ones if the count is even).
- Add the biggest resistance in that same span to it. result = 3.85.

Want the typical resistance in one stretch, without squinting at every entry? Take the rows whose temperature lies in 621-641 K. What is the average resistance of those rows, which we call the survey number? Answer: 1.71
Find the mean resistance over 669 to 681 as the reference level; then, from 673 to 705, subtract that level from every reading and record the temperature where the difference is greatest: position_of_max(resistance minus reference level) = 683.0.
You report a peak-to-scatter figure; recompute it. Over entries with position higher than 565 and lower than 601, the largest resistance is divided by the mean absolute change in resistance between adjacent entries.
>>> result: 18.3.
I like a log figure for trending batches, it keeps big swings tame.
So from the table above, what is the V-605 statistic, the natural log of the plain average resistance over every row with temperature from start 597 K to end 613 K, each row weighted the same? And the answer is 0.91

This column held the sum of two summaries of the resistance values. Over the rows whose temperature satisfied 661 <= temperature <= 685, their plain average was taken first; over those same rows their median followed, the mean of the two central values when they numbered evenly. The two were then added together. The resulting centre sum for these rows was 5.8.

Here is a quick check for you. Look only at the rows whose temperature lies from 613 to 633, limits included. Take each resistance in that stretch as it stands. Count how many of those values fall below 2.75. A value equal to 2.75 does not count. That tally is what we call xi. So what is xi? 5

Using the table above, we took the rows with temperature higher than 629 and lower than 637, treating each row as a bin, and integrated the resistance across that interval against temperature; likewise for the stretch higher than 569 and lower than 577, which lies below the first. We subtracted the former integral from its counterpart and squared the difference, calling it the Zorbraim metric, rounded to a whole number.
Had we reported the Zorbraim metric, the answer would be 80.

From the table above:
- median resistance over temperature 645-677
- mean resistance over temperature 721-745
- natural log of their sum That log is 1.72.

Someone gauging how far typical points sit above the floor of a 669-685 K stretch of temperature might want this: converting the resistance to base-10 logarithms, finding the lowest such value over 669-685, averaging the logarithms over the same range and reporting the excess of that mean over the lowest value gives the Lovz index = 0.013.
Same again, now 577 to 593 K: 0.024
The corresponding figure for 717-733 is 0.035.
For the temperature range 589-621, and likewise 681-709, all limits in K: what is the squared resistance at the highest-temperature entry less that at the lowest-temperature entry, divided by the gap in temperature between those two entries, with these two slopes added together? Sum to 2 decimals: -0.32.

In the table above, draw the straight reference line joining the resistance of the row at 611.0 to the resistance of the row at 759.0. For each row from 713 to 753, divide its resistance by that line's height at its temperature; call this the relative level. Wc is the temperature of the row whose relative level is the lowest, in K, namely 747.0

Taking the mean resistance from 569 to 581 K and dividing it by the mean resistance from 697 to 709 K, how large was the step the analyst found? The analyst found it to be 0.98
